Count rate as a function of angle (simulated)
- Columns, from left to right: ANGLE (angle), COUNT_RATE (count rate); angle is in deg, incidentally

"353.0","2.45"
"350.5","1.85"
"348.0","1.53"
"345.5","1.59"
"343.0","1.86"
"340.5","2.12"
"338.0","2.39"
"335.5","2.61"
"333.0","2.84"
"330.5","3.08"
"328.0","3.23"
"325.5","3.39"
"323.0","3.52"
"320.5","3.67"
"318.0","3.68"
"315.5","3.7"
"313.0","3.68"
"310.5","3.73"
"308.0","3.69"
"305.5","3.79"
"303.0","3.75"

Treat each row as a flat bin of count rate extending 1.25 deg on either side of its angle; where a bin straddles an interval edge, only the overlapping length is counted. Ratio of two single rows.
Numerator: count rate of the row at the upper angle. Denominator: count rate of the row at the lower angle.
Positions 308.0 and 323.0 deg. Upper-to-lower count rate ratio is 1.0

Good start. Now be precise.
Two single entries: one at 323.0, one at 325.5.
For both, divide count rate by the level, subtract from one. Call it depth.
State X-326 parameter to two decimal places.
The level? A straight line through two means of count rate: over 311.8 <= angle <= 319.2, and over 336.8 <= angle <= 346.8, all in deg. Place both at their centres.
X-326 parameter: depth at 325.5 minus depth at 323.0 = -0.02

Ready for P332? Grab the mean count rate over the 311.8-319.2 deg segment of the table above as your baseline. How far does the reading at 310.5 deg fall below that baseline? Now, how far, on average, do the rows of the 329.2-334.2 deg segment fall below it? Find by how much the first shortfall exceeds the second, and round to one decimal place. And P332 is -0.8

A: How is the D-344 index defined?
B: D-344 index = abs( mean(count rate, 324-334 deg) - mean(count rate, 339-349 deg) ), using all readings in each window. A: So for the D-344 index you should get 1.4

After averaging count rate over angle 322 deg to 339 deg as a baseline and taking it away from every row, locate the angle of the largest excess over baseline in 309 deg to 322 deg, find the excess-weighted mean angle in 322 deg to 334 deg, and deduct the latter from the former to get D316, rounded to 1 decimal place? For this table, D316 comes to -13.4 deg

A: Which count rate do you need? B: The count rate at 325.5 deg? 3.39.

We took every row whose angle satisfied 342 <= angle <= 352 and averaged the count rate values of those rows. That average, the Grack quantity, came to 1.7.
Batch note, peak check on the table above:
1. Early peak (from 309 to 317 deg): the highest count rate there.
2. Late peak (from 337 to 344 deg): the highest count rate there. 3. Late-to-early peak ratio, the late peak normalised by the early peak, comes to 0.64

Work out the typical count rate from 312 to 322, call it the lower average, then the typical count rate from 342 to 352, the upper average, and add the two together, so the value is 5.4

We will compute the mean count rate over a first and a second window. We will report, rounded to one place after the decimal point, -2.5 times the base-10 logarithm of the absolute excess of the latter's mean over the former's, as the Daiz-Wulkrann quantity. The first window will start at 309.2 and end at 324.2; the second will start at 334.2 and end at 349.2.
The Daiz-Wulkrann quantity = -0.5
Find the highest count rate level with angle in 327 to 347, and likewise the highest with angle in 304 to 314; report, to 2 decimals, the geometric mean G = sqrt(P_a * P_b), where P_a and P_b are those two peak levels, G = 3.50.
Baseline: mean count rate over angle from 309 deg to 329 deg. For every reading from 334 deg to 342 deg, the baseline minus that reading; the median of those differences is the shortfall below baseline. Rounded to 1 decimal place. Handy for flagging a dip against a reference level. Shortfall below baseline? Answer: 1.2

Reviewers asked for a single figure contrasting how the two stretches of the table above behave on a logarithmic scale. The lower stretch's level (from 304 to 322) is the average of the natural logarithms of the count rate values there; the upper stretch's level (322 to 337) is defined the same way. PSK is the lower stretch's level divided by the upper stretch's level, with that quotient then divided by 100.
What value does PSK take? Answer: 0.012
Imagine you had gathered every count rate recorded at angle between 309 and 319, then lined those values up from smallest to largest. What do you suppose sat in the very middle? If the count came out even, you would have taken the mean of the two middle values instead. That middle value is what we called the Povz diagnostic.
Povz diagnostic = 3.7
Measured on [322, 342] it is 3.0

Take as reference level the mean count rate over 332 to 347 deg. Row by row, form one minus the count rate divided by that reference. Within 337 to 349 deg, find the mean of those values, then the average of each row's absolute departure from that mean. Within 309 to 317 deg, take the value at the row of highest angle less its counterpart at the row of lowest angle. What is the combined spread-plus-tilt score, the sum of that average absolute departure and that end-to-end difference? 0.14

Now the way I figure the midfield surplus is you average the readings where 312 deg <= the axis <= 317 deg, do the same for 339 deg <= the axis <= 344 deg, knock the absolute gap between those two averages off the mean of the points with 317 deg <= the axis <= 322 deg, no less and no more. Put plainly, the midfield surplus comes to 2.0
